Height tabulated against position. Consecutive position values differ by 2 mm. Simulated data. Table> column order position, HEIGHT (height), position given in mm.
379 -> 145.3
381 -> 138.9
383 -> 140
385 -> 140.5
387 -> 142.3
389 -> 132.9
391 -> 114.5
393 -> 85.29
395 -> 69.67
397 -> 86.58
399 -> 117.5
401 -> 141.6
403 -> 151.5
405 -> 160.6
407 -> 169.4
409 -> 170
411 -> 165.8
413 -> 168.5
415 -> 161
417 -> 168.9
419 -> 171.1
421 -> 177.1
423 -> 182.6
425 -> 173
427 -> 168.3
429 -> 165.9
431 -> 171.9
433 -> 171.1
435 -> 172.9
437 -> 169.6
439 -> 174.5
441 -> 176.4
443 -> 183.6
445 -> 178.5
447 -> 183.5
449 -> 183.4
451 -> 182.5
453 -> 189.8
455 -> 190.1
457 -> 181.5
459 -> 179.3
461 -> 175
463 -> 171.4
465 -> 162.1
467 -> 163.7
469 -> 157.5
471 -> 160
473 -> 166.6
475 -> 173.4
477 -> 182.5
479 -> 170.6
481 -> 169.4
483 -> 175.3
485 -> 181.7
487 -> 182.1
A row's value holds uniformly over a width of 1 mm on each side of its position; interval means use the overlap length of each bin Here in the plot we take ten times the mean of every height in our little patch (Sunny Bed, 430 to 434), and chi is 1715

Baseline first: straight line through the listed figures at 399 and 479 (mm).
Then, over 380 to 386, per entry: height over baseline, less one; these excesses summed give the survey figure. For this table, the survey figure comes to 0.92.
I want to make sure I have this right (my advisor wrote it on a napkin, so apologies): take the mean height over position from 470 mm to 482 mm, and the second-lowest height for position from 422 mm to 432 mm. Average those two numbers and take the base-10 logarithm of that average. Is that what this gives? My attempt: 2.23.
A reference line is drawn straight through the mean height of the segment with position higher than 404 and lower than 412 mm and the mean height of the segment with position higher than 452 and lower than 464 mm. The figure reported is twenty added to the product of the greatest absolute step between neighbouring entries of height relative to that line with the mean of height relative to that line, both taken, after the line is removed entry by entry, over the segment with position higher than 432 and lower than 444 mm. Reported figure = 16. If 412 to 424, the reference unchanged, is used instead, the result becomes 37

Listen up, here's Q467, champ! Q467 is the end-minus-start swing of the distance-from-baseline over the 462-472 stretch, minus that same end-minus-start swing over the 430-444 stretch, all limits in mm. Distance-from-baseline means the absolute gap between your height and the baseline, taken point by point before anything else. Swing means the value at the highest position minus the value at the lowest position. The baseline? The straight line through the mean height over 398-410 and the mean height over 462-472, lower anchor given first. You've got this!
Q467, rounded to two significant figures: -15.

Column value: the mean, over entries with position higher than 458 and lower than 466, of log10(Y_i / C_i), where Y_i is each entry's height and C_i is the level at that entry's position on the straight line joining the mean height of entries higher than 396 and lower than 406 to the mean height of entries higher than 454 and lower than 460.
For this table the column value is -0.04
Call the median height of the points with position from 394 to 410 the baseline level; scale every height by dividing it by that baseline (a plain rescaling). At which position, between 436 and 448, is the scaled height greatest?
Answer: 443 mm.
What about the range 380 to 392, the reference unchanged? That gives 387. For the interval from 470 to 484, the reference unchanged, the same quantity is 477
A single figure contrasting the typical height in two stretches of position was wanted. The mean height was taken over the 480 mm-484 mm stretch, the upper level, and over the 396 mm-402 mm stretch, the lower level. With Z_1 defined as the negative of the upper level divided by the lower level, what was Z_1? -1.50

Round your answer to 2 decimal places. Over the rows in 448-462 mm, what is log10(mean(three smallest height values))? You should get 2.25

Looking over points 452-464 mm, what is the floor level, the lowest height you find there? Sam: 171.4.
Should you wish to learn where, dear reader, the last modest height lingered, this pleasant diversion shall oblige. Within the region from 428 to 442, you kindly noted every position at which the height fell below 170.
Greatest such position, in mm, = 437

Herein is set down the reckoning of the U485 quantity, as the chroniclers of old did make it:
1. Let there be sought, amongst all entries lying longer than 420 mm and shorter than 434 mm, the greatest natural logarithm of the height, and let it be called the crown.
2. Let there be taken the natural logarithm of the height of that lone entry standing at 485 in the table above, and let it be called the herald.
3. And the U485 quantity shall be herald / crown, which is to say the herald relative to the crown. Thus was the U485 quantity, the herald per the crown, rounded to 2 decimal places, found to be 1.00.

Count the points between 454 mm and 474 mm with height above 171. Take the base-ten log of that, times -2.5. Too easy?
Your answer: -1.75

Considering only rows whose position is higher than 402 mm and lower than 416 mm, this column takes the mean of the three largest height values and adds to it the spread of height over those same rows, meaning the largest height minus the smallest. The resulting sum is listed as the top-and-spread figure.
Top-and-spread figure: 188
